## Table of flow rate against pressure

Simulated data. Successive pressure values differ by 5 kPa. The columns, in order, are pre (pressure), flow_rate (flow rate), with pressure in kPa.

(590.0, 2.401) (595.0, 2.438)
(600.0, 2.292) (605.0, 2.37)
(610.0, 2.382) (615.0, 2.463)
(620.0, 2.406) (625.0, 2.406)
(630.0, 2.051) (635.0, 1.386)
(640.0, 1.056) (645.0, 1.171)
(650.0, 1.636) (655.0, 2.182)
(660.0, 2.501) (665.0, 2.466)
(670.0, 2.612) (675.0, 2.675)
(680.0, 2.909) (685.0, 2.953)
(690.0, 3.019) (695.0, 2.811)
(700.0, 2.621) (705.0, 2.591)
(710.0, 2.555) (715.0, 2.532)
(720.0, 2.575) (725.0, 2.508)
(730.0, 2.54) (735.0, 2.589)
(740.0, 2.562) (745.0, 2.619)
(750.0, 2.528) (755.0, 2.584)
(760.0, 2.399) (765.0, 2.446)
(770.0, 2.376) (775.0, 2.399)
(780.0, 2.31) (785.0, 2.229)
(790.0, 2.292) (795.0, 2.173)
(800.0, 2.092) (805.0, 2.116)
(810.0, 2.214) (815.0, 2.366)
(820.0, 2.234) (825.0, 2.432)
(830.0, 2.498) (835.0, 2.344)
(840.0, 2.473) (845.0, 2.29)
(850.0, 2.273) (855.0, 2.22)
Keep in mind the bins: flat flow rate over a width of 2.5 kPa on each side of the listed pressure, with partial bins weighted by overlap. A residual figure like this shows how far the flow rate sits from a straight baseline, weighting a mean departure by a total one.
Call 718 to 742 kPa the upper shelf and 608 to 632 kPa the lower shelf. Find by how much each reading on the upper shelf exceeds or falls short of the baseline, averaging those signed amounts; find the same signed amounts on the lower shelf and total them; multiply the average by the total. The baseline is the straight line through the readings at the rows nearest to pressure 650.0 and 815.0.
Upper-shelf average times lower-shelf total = 2.37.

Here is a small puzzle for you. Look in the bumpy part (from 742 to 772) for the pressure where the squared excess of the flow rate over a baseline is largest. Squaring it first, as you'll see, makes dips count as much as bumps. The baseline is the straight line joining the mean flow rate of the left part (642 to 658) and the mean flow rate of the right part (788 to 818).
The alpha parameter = 745.0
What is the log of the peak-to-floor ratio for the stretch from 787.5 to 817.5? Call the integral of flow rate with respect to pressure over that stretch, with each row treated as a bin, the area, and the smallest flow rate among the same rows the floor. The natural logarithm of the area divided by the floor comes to 3.46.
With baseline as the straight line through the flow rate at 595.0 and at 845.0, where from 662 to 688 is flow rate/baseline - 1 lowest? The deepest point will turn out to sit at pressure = 665.0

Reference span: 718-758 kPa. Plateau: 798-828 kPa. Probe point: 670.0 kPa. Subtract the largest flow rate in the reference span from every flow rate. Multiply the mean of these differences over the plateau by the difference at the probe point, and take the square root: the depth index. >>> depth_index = 0.051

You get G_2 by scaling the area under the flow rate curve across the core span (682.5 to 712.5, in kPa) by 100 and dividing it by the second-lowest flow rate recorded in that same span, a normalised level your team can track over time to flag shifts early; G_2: 3194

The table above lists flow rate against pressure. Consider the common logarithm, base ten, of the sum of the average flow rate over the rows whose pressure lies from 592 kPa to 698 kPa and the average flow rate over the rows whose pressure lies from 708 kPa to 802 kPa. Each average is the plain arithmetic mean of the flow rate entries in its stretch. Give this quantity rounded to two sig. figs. 0.68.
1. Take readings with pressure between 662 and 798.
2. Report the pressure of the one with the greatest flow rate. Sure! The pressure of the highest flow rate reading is 690.0 kPa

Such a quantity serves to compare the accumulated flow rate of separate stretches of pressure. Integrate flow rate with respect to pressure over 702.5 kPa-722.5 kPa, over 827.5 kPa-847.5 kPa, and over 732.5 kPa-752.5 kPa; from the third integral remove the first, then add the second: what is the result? 48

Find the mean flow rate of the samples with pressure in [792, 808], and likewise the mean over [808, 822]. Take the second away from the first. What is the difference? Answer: -0.1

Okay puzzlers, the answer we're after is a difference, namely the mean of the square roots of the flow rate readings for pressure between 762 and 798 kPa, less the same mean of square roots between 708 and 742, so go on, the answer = -0.08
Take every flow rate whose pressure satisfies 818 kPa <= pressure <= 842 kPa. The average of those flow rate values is 2.40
